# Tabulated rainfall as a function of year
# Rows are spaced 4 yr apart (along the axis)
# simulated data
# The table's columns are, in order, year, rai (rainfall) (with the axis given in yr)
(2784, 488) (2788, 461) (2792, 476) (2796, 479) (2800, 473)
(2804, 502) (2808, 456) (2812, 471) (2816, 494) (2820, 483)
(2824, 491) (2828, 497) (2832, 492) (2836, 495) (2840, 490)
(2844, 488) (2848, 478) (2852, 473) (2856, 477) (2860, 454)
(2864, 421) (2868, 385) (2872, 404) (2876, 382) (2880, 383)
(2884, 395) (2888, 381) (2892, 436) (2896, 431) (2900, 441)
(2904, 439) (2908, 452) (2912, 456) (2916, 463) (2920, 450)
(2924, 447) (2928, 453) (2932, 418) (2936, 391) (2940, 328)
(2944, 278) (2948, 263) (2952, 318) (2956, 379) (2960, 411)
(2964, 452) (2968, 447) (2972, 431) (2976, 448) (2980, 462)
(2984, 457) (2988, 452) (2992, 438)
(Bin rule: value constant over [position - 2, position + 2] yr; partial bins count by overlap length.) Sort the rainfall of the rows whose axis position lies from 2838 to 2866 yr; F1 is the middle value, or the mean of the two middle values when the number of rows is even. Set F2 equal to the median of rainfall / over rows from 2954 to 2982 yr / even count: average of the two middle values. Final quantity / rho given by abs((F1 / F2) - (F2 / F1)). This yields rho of 0.13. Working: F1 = 477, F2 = 447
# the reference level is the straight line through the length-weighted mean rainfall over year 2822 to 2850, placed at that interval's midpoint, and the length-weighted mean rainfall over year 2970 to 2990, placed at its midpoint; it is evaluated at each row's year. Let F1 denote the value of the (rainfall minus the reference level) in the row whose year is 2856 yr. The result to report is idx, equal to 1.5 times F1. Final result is -11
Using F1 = -8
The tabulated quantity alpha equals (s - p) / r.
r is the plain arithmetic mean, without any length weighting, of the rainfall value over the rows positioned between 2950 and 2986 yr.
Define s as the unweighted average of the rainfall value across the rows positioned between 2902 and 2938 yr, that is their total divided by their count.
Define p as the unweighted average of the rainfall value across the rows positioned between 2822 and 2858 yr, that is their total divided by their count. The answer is -0.11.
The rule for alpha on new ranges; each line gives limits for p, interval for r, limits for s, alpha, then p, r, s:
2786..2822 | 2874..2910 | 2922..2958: -0.27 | 477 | 416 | 364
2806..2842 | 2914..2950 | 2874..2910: -0.18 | 485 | 388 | 416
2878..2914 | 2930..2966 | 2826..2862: 0.16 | 424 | 360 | 483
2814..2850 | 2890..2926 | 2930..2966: -0.29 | 490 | 446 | 360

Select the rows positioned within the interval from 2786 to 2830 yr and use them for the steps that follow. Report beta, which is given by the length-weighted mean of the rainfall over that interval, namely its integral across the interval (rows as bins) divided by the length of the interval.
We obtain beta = 480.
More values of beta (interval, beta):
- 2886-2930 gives 441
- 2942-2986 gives 395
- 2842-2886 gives 431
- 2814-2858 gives 487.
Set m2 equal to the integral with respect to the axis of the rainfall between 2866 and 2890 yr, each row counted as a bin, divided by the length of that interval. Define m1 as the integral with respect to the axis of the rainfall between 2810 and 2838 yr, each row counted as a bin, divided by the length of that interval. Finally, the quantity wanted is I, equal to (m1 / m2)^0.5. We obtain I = 1.12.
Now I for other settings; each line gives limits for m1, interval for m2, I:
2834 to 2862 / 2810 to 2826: 0.99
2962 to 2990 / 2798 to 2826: 0.97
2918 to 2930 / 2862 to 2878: 1.06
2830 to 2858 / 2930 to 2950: 1.20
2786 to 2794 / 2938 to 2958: 1.22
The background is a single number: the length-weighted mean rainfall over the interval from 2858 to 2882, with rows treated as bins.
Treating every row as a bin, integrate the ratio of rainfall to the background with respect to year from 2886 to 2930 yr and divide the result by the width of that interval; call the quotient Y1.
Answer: 1.09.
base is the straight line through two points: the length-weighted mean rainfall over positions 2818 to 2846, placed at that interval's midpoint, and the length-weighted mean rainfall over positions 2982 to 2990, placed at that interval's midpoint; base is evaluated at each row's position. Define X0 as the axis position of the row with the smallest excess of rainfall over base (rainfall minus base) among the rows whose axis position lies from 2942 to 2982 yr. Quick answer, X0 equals 2948 yr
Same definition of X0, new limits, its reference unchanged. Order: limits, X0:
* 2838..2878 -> 2876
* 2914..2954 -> 2948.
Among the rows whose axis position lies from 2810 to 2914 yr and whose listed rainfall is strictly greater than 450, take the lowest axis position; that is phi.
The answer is 2812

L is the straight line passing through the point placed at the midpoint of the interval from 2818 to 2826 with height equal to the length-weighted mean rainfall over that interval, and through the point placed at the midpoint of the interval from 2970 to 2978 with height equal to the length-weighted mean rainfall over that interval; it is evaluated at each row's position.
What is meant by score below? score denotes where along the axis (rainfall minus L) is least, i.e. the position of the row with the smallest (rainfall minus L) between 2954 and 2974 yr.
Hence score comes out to 2956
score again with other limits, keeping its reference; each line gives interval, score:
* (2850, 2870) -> 2868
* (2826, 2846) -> 2844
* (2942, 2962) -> 2948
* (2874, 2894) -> 2876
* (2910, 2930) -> 2924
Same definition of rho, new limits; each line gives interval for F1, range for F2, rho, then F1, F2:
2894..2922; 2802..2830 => 0.17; 450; 491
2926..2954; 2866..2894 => 0.32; 328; 385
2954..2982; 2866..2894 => 0.30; 447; 385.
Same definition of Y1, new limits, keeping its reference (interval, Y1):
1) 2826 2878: 1.13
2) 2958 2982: 1.09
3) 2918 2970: 0.96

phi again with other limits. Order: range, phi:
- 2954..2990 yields 2964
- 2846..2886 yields 2848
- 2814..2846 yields 2816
